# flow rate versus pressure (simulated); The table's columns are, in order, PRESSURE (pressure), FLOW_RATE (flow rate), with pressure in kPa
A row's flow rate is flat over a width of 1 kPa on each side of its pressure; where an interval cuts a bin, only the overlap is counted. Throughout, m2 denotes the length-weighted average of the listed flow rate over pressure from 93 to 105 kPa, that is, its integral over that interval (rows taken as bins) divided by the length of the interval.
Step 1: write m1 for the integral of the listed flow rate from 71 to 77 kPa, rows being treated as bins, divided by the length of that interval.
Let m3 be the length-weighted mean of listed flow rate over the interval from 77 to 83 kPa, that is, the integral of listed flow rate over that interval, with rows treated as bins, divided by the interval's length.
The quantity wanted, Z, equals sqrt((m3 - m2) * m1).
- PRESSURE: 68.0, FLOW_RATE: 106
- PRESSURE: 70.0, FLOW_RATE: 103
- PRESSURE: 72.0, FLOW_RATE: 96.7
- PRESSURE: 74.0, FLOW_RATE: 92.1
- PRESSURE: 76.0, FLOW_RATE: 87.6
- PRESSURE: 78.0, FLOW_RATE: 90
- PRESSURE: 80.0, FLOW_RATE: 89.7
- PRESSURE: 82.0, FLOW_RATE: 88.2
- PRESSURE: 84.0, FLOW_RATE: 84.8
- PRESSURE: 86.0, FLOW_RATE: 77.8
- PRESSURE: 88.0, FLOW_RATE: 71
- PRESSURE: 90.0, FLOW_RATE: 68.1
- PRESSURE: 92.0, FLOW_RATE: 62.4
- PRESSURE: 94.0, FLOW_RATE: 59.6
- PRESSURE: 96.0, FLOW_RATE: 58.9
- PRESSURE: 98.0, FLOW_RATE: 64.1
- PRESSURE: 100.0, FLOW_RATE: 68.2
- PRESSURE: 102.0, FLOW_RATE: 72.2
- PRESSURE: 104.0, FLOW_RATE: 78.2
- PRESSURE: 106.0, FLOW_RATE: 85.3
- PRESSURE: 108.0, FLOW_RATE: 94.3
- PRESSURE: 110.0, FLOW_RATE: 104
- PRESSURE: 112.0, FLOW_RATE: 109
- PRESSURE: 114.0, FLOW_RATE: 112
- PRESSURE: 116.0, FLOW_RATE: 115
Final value 45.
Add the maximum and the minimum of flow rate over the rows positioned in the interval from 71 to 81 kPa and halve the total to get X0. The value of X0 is 92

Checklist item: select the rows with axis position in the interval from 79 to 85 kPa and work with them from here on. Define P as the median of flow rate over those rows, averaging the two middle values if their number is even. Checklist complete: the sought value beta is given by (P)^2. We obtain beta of 7779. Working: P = 88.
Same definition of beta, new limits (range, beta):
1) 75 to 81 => 8046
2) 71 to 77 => 8482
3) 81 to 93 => 5535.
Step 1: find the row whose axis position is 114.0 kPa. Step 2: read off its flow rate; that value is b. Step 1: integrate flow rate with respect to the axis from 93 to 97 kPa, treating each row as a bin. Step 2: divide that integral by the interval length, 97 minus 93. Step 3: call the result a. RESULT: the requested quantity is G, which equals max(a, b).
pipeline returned 112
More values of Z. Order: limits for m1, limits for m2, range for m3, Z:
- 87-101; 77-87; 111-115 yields 40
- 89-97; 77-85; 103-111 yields 12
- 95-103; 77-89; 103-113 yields 26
